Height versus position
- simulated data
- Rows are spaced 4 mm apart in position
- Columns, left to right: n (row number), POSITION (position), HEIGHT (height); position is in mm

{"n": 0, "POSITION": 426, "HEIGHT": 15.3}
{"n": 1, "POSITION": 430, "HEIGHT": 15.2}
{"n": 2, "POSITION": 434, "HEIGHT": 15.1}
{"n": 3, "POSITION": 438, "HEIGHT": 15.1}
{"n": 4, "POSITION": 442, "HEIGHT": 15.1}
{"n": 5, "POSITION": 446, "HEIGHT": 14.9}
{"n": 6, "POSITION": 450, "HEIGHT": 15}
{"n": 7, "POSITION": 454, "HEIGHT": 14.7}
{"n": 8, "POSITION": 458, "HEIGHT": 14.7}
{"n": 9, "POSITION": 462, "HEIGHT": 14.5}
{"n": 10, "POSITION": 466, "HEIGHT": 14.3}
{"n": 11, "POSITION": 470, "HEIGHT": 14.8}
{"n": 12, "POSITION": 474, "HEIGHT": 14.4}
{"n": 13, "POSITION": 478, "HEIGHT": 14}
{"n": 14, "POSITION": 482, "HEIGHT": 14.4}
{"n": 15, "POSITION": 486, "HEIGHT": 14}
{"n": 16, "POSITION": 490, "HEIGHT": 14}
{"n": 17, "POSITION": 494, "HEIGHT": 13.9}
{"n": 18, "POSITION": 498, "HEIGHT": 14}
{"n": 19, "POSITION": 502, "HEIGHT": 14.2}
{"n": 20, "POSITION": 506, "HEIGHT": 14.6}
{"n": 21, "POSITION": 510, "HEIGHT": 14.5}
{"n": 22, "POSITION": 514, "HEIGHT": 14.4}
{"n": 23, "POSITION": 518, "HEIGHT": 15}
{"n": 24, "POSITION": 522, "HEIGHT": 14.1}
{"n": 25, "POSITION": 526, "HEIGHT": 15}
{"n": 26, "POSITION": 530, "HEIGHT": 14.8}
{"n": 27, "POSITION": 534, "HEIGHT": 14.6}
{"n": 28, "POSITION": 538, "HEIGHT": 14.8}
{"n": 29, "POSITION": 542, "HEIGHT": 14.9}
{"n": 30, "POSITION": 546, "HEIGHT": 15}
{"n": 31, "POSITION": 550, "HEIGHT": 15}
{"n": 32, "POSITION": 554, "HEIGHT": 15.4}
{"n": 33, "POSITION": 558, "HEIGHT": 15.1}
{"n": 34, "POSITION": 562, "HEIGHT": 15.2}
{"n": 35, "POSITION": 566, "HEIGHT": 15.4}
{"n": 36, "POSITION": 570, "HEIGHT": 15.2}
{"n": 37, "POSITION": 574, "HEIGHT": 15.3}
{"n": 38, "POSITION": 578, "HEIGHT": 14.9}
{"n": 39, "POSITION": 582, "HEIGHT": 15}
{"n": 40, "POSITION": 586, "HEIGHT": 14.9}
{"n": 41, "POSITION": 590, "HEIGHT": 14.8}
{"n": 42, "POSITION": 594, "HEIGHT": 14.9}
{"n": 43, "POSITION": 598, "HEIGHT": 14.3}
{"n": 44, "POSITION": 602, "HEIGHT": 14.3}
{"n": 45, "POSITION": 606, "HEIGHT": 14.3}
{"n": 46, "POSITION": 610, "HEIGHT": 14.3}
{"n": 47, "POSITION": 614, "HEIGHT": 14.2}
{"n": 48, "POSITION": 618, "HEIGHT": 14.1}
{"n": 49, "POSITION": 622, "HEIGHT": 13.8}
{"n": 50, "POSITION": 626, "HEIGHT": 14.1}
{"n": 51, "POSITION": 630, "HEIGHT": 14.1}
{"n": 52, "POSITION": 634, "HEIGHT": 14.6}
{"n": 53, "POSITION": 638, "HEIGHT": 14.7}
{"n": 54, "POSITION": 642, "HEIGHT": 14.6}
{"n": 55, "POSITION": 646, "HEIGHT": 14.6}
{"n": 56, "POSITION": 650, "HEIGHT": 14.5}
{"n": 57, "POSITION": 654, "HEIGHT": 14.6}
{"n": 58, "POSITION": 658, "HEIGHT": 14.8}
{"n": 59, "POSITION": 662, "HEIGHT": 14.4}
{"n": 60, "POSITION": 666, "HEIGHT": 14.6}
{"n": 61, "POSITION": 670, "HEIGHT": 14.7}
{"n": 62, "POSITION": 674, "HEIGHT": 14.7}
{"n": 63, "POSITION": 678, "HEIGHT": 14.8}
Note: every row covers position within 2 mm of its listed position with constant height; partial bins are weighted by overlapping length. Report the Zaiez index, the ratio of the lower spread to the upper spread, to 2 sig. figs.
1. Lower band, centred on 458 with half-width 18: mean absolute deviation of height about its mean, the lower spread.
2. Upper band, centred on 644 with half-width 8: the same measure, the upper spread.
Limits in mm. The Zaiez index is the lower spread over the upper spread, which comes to 4.2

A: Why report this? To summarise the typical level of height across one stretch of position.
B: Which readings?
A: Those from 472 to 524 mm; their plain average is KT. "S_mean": 14.3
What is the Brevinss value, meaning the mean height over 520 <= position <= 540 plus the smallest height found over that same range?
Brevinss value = 28.8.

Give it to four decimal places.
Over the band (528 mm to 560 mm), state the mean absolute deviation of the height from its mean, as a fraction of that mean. 0.0117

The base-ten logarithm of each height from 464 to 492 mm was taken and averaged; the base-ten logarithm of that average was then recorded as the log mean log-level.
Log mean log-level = 0.062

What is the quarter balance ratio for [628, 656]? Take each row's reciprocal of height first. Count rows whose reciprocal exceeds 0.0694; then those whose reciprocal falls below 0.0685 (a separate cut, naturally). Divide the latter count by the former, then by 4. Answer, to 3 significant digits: 1.25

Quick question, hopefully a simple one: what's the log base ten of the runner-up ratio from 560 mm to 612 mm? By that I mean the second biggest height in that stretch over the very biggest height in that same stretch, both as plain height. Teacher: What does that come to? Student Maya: -0.003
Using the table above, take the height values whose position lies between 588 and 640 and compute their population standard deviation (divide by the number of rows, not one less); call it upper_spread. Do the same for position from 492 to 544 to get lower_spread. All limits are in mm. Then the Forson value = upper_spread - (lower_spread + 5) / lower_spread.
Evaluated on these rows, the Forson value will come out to -14.4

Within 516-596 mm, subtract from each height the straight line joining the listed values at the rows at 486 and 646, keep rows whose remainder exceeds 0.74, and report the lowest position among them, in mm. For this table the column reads 518 mm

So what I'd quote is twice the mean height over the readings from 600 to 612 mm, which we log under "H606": 28.6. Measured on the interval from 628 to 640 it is 28.9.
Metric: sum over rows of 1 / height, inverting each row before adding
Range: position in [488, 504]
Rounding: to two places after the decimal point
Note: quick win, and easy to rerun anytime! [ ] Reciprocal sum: 0.29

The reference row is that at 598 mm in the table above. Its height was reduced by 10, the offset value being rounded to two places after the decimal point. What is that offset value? 4.30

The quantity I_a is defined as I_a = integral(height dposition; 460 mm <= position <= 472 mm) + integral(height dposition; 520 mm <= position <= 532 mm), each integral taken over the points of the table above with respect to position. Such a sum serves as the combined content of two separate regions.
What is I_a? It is 350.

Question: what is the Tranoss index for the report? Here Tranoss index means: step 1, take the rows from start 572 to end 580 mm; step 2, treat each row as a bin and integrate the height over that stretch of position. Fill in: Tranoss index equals 121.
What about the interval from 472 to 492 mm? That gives 283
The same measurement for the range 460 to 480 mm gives 288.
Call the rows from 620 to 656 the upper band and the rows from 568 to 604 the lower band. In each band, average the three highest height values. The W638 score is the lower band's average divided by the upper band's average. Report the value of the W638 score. 1.04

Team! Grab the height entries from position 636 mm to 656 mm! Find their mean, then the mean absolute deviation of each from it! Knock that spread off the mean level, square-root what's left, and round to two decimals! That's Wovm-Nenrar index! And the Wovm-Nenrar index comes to 3.82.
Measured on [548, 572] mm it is 3.89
